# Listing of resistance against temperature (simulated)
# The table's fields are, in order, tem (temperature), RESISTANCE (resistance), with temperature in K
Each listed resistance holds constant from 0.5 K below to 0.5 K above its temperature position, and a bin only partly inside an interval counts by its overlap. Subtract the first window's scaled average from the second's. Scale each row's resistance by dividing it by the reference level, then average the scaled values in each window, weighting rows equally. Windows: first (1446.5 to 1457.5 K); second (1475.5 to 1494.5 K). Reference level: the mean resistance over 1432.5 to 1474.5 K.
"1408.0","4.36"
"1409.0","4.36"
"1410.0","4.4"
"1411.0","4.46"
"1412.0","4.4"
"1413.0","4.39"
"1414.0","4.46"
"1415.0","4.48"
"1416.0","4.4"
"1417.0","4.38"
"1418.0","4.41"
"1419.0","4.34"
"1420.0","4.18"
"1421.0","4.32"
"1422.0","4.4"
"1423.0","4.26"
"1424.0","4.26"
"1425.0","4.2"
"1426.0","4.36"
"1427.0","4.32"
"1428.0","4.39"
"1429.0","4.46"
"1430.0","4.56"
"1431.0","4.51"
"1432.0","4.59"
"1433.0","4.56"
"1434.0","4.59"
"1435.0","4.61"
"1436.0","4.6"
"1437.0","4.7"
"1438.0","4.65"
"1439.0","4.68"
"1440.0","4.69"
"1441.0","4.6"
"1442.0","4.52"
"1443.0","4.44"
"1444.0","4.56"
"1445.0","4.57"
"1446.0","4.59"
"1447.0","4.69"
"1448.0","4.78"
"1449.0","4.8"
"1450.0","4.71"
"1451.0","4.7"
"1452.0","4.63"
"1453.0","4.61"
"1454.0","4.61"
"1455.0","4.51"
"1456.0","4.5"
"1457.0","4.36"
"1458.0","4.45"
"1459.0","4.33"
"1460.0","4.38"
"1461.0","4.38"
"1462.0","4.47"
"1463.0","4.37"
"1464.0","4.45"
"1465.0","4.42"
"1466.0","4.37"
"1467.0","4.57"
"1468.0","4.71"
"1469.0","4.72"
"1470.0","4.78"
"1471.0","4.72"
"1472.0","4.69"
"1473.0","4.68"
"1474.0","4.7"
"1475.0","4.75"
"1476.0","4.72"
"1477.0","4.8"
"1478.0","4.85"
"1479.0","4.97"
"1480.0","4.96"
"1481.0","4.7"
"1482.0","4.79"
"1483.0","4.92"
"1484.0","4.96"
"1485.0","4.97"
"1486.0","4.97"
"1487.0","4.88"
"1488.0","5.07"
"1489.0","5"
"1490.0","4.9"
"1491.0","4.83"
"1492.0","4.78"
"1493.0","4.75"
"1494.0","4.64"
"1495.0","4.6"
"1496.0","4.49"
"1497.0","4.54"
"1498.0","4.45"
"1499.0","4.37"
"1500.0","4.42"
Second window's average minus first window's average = 0.052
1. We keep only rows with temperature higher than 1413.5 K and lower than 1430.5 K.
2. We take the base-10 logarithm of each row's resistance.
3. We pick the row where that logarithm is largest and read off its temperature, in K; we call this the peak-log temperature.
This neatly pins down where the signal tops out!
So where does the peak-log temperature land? 1430.0 K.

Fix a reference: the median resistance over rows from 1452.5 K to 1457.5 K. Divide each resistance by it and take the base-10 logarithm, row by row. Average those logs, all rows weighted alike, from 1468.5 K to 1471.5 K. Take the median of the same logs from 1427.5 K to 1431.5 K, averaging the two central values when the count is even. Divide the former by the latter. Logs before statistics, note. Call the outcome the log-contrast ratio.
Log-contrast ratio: -9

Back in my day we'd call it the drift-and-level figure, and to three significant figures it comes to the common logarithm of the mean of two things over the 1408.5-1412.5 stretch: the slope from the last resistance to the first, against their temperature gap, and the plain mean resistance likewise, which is 0.344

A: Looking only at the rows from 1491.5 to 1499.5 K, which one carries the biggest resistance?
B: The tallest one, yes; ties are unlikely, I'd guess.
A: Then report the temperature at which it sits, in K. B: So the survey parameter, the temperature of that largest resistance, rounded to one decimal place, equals 1492.0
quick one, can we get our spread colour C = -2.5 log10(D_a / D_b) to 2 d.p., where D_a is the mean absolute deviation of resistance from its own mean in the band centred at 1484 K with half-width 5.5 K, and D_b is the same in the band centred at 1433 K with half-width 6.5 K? 0.11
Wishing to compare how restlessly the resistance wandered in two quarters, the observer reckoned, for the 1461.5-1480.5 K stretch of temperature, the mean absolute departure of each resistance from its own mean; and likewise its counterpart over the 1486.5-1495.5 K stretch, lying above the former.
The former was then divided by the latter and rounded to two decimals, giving 1.19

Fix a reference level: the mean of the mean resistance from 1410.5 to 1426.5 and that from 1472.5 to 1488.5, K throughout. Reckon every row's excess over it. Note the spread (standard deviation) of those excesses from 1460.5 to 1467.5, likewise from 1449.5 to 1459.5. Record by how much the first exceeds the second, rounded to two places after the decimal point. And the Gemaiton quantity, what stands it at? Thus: -0.06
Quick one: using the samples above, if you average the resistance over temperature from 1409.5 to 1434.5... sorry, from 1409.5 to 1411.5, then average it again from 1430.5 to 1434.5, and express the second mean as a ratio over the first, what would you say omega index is 1.03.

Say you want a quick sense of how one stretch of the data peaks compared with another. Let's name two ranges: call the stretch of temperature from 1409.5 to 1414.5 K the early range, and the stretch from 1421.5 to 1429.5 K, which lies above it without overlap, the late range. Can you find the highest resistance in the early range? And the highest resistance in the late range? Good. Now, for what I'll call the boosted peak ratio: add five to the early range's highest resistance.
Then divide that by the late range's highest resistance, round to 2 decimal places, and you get 2.12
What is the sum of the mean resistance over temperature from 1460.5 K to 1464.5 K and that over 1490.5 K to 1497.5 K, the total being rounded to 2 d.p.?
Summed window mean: 9.08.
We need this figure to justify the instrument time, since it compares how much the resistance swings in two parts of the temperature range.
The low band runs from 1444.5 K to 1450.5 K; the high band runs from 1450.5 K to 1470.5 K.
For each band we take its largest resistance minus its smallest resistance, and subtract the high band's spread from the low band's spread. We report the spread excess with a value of -0.22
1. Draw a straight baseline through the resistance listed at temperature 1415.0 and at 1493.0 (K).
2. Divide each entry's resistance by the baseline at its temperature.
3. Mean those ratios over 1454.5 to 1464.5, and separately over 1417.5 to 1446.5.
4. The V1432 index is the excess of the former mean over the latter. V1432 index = -0.033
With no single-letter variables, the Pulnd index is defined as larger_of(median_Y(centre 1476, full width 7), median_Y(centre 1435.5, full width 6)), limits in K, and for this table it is 4.75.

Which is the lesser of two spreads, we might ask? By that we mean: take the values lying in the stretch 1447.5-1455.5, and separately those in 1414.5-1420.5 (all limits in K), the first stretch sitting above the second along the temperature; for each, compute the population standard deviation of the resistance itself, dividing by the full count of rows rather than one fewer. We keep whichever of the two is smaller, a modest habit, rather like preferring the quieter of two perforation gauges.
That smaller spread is 0.091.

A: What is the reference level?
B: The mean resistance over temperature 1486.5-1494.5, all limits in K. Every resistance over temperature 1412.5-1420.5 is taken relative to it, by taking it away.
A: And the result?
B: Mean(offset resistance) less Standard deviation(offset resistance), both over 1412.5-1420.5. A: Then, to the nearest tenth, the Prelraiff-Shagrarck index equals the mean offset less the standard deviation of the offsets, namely -0.6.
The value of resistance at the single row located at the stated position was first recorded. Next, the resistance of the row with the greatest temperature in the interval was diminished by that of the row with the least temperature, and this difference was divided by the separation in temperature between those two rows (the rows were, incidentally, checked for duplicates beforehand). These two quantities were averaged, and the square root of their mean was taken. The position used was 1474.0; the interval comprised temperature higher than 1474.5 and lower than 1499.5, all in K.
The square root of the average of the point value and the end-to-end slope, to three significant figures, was 1.53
